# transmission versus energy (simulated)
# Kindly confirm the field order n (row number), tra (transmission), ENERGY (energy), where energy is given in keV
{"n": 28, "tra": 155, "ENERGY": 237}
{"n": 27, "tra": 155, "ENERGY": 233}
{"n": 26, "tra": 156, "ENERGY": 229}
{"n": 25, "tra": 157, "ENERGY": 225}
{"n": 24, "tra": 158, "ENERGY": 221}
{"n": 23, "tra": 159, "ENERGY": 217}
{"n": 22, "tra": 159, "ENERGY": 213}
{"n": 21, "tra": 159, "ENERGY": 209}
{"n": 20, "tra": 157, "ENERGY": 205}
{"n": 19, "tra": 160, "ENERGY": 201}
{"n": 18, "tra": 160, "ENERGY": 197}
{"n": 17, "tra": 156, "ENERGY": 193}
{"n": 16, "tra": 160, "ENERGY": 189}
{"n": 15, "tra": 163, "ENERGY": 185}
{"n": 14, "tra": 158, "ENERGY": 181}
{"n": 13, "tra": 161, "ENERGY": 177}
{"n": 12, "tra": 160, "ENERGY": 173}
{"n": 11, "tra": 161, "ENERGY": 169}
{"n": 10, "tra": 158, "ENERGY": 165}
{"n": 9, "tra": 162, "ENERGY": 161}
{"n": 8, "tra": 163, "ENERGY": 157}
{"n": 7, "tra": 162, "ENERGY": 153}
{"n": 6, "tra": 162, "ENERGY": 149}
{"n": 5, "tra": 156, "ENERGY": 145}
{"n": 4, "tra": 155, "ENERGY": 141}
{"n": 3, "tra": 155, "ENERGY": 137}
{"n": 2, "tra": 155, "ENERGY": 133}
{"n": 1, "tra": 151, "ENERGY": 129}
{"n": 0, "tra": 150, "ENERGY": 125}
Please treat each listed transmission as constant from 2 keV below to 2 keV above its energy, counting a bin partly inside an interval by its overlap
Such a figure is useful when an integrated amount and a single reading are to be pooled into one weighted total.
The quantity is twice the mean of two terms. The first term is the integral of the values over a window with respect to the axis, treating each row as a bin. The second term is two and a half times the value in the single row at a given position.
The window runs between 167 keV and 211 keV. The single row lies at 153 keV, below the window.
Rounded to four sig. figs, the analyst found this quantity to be 7425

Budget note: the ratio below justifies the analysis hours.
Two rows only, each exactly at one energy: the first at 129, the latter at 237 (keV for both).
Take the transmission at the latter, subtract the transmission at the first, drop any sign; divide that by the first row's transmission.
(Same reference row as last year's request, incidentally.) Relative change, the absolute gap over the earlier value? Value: 0.026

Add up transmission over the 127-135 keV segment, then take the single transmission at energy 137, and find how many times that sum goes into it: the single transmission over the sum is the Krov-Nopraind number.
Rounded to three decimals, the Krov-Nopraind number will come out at 0.507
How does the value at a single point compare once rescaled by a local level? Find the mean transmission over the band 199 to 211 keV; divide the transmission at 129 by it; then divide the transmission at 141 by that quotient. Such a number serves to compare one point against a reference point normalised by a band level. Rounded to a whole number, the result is 163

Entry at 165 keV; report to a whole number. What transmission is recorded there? 158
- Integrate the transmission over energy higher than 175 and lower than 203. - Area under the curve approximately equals 4472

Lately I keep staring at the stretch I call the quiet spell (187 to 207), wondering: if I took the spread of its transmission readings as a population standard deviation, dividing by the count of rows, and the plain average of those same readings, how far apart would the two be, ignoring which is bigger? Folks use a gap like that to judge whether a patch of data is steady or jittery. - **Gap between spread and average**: 157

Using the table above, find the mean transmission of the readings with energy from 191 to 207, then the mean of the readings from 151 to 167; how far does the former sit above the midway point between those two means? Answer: -1.5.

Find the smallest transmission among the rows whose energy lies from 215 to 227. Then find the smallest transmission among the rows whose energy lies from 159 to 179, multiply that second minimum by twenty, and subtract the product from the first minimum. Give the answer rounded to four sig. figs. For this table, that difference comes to -3003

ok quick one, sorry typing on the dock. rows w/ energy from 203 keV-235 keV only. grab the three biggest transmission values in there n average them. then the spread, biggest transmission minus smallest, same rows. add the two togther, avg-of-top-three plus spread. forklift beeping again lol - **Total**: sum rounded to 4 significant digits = 163.0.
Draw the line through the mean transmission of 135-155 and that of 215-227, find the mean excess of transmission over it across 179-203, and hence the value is 1.5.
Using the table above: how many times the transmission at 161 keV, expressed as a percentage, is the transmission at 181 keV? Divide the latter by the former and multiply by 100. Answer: 98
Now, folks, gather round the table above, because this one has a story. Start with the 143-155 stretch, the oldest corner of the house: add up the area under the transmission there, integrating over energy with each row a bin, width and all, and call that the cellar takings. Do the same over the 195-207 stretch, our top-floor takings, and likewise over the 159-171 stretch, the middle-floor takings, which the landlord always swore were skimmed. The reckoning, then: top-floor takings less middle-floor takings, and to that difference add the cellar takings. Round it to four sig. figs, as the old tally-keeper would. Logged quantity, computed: 1904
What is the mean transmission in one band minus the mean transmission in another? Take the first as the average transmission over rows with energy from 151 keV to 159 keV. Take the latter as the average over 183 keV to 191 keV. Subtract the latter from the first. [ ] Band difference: 1.0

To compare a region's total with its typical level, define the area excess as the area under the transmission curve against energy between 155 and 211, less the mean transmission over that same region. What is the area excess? 8792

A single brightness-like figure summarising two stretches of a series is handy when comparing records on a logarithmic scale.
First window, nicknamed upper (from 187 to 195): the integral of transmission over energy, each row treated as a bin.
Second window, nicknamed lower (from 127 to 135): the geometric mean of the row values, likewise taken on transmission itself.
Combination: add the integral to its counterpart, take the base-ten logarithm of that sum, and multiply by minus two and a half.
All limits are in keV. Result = -7.878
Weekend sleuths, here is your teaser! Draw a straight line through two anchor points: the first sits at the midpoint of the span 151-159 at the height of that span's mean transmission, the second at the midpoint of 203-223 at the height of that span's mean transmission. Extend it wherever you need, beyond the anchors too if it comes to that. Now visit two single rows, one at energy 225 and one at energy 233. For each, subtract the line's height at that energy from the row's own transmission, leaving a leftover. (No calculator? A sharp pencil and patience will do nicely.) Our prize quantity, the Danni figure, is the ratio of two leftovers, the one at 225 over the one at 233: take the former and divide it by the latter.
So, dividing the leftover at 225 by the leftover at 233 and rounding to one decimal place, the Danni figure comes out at 0.3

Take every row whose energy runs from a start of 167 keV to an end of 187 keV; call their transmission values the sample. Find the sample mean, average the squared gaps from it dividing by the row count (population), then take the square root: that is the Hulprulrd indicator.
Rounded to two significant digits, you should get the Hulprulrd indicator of 1.6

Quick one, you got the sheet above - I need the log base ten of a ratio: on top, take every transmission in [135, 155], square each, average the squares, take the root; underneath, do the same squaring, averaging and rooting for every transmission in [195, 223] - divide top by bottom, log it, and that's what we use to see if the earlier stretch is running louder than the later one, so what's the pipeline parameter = -0.002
